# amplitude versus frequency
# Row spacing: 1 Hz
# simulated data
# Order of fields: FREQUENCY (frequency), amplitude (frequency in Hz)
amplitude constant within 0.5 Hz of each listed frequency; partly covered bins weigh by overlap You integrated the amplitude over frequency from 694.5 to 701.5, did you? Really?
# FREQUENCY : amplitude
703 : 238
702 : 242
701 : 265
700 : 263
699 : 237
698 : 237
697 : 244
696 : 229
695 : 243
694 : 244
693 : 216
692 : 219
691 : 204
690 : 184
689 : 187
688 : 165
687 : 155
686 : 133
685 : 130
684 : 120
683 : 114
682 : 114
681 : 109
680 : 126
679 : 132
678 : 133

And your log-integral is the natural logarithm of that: 7.4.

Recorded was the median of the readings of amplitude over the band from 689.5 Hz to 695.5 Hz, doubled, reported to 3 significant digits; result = 435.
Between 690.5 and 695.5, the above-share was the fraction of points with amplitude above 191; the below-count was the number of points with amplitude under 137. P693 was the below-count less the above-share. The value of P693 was -1.0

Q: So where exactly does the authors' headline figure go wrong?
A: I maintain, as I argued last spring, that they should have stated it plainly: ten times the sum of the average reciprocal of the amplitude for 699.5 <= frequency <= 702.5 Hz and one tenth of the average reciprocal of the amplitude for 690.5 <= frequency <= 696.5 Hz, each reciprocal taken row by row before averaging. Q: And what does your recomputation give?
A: 0.0435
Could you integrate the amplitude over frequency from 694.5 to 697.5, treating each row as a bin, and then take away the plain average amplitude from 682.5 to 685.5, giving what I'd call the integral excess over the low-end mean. 595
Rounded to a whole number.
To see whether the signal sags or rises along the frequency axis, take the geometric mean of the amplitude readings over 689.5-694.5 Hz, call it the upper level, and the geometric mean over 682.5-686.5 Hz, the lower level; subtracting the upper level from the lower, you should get -88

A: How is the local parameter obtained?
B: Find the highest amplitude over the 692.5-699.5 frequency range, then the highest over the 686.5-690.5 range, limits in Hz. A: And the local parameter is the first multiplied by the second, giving 45628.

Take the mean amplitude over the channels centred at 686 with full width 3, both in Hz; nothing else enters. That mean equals 139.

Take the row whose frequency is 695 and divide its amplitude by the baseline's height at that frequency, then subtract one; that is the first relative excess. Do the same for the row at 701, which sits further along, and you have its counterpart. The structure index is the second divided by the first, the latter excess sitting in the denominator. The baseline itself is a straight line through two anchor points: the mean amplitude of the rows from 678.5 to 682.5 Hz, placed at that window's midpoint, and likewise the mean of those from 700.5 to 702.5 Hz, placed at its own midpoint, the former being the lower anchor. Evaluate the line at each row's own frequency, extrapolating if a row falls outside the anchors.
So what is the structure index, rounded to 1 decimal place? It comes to 0.4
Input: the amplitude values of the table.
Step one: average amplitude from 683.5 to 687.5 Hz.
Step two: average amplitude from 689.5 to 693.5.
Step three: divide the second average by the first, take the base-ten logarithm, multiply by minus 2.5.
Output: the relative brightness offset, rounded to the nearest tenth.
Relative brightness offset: -0.5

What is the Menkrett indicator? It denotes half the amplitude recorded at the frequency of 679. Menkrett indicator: 66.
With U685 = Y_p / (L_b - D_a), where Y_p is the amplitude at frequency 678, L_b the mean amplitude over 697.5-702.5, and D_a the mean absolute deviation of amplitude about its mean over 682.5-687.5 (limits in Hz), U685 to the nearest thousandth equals 0.559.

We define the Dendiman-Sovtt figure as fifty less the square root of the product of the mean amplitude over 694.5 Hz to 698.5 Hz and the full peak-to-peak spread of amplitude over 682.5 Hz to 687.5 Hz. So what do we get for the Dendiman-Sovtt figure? -49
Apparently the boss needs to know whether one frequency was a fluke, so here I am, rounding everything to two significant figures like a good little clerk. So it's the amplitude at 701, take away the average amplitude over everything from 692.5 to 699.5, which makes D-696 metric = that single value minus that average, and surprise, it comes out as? 29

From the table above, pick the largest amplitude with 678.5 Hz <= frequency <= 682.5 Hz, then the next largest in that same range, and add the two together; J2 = 258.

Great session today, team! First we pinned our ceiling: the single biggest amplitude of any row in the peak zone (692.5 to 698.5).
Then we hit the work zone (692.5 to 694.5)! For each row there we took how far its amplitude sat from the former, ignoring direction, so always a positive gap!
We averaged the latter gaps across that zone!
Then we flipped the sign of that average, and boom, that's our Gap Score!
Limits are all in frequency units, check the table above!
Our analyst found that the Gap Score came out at -14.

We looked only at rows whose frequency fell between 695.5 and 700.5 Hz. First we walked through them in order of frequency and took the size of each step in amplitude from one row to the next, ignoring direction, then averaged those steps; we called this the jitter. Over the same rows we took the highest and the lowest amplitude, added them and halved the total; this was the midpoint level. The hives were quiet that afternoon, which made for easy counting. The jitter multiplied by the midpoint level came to 2952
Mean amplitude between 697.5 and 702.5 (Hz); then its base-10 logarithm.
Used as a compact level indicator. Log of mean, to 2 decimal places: 2.40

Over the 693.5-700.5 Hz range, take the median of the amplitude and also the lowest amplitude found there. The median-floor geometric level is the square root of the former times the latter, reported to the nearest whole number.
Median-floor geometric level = 236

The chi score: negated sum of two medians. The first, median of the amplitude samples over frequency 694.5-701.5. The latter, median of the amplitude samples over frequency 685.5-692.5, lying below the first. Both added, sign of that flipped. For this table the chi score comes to -427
